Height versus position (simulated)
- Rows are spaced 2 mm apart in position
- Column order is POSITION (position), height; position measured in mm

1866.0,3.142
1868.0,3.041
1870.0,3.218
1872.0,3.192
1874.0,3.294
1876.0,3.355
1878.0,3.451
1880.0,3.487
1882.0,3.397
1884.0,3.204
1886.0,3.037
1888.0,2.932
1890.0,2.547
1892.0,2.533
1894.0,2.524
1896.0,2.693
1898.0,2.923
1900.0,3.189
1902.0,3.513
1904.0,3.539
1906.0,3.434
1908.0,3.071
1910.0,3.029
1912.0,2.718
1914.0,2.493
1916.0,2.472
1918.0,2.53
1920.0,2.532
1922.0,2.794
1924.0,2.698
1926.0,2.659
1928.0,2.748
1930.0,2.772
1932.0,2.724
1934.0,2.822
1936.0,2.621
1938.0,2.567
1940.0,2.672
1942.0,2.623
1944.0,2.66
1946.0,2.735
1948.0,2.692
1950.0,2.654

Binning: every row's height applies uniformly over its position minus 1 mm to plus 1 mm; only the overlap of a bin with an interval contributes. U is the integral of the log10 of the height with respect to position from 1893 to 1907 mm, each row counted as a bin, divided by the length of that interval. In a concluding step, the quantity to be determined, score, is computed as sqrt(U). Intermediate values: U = 0.49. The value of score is 0.70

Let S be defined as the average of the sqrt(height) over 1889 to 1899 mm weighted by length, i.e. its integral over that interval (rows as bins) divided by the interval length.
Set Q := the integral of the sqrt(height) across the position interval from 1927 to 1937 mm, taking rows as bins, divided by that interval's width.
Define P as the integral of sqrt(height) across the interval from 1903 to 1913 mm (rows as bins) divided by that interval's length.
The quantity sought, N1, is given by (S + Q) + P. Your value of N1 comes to 5.05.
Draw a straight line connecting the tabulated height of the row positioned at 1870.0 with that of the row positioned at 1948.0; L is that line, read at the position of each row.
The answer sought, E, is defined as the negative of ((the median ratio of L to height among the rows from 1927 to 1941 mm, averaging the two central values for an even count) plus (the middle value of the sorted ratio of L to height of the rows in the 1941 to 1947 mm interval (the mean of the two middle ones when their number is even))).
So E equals -2.05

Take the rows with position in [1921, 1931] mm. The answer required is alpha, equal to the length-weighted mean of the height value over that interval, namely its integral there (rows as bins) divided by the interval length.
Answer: 2.7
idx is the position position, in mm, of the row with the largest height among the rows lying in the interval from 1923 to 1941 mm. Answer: 1934.0 mm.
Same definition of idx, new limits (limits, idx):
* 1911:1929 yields 1922.0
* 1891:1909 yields 1904.0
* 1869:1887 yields 1880.0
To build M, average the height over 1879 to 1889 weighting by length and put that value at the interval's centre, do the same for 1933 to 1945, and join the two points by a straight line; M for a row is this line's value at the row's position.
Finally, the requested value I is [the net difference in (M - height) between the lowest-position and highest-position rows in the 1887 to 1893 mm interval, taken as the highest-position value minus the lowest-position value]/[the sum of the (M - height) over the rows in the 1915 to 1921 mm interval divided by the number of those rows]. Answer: 1.0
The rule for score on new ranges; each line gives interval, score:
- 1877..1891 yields 0.70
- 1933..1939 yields 0.65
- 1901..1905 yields 0.74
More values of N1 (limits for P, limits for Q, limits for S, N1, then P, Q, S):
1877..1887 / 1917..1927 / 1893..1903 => 5.17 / 1.82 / 1.63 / 1.72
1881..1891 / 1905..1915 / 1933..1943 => 5.08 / 1.74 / 1.71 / 1.63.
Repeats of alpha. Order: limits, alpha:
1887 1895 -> 2.6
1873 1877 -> 3.3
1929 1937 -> 2.7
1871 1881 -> 3.4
